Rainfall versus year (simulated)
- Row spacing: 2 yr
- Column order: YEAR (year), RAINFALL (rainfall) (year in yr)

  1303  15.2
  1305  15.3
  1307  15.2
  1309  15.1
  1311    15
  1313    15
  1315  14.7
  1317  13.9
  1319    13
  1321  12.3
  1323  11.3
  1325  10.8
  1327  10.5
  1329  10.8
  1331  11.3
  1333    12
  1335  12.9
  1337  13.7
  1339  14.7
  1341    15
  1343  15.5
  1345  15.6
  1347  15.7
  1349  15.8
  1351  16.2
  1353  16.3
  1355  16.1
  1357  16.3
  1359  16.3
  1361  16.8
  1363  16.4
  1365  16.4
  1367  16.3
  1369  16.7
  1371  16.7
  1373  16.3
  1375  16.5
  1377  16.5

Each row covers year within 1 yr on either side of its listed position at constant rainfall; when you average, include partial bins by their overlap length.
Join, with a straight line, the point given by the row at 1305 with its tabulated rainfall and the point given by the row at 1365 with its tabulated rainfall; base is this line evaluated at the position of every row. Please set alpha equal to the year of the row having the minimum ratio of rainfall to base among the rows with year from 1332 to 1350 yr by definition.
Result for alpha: 1333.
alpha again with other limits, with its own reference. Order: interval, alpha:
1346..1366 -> 1347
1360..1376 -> 1373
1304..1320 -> 1319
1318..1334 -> 1327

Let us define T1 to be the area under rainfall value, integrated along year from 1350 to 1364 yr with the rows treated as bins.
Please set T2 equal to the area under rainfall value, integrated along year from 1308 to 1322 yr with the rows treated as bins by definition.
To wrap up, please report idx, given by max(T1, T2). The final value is 229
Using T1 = 229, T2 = 198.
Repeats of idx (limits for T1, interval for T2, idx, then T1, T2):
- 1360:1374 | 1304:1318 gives 231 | 231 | 208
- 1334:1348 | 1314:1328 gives 206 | 206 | 173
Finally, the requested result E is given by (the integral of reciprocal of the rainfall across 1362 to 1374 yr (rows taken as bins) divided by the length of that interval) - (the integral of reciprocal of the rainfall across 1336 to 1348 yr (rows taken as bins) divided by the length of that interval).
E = -0.006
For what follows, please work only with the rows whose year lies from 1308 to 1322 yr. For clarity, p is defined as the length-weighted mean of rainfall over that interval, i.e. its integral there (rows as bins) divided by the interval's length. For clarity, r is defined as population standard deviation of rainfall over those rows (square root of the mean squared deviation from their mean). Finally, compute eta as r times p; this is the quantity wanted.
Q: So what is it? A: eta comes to 15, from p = 14.1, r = 1.0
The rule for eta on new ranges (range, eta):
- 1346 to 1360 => 4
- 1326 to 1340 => 18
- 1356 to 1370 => 3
